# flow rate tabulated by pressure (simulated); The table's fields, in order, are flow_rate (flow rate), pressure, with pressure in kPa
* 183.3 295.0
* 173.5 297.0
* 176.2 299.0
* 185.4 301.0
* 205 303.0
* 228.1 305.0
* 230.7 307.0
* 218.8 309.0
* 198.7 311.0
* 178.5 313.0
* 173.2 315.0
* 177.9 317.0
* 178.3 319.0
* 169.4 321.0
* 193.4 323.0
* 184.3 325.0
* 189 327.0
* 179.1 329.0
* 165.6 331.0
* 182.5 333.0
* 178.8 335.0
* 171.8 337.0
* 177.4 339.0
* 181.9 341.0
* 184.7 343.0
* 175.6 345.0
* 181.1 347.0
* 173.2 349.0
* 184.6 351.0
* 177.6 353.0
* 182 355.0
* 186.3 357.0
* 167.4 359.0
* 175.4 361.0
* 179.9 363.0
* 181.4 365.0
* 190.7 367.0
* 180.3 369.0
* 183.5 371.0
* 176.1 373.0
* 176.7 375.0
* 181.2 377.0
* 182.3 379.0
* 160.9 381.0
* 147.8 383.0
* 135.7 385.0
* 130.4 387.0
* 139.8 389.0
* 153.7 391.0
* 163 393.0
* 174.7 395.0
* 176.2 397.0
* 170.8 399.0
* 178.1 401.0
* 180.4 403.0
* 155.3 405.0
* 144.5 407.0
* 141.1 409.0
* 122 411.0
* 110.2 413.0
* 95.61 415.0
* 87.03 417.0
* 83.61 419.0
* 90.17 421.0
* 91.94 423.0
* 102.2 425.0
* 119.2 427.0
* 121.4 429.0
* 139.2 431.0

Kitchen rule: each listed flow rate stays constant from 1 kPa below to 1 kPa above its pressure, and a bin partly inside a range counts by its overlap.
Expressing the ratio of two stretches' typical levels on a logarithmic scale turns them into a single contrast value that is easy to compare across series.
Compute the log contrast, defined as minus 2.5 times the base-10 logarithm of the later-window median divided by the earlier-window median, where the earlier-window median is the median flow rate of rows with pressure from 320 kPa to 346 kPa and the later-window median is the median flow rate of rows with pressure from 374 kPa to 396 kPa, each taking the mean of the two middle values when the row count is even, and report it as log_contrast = 0.12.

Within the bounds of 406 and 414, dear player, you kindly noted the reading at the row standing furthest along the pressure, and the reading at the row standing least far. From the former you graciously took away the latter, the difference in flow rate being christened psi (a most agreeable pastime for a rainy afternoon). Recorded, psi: -34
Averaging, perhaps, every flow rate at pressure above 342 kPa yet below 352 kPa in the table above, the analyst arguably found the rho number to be 180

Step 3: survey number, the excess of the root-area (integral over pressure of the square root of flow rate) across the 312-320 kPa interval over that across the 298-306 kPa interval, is -6.2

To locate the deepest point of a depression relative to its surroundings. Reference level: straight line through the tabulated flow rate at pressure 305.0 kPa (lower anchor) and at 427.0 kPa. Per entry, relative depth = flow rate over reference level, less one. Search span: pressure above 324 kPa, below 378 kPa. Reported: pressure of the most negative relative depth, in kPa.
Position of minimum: 331.0 kPa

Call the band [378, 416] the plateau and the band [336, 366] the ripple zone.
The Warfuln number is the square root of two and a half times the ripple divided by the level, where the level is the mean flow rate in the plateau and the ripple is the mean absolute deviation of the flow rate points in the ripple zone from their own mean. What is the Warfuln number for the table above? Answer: 0.27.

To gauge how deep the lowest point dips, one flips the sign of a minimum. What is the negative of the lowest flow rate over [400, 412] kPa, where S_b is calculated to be -122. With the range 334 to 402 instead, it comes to -130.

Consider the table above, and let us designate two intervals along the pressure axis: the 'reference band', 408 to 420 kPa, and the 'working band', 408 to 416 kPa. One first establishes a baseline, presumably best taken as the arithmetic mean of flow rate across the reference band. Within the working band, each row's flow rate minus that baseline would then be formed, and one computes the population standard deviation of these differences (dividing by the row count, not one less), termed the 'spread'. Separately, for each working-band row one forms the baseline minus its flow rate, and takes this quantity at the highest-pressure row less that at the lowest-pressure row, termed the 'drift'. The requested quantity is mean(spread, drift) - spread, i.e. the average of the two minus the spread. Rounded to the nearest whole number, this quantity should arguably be 14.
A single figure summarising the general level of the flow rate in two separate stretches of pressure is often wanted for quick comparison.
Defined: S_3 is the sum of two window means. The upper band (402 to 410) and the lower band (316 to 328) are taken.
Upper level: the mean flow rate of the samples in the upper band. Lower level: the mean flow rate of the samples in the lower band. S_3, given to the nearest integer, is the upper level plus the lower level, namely 337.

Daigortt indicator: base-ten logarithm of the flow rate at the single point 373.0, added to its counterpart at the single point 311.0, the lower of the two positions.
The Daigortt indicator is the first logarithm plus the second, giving 4.54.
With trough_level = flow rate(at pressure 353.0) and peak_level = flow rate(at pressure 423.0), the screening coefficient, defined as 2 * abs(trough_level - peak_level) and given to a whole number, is 171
